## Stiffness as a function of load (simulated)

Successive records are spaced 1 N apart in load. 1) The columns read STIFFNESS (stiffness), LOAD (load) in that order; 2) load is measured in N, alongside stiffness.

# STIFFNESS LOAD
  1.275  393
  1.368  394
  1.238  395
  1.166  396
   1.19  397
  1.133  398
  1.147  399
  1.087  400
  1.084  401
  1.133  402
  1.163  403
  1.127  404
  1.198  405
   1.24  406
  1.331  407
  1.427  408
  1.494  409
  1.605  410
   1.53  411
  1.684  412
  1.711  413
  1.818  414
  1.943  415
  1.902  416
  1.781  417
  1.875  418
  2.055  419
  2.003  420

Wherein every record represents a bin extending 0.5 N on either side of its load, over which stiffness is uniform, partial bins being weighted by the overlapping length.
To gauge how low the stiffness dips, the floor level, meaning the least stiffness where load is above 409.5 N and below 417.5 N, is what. 1.53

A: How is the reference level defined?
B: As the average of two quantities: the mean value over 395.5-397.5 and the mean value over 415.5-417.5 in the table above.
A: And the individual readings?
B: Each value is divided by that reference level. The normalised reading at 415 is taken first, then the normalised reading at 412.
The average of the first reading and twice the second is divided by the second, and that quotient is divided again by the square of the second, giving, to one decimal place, 1.3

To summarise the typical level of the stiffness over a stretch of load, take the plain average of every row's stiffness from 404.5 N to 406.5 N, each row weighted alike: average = 1.22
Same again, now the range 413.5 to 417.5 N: 1.86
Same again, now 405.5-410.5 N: 1.42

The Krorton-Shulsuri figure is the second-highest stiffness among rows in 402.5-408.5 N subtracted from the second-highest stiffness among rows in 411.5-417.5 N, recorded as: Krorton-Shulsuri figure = 0.6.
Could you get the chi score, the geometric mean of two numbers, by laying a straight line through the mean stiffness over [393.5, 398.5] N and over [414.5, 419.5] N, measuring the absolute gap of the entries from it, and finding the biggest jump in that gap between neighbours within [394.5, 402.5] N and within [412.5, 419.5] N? 0.099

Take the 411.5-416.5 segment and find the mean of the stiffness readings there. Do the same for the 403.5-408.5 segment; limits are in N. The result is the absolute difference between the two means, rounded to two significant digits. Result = 0.55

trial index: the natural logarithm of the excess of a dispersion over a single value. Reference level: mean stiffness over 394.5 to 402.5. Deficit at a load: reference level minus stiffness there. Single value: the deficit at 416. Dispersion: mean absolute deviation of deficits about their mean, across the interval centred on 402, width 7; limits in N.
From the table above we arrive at -0.24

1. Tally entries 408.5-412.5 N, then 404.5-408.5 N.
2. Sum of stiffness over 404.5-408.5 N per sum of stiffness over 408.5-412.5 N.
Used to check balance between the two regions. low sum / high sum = 0.82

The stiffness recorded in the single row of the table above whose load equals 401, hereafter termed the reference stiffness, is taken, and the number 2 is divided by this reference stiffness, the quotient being 1.85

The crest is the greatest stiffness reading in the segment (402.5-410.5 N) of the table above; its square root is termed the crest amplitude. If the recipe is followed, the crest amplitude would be 1.27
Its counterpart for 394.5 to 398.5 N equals 1.11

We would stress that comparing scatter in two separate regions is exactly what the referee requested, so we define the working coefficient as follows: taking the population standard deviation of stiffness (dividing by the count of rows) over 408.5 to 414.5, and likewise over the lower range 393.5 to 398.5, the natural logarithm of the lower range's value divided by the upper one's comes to -0.30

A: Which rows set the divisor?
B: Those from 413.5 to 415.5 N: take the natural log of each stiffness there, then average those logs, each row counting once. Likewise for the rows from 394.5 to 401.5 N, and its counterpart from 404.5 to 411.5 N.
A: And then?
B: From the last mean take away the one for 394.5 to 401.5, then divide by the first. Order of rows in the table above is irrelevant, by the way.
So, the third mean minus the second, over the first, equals 0.3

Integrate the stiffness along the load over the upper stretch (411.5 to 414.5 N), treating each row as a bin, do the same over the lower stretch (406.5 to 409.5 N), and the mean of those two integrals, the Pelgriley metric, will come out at 4.7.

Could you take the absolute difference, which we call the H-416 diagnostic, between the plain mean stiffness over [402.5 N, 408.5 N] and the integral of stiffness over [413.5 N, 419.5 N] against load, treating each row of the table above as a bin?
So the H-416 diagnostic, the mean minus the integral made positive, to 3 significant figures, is 10.1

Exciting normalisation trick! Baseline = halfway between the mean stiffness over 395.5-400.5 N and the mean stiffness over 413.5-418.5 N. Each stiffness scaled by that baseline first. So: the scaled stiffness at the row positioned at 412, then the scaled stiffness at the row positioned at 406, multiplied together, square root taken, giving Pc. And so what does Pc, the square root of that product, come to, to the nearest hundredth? 0.96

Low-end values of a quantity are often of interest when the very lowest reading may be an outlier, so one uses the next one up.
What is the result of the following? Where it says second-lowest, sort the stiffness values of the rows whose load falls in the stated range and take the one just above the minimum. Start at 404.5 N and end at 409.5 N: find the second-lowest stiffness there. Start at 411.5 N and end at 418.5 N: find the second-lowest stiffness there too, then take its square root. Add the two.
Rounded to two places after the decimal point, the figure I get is 2.55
